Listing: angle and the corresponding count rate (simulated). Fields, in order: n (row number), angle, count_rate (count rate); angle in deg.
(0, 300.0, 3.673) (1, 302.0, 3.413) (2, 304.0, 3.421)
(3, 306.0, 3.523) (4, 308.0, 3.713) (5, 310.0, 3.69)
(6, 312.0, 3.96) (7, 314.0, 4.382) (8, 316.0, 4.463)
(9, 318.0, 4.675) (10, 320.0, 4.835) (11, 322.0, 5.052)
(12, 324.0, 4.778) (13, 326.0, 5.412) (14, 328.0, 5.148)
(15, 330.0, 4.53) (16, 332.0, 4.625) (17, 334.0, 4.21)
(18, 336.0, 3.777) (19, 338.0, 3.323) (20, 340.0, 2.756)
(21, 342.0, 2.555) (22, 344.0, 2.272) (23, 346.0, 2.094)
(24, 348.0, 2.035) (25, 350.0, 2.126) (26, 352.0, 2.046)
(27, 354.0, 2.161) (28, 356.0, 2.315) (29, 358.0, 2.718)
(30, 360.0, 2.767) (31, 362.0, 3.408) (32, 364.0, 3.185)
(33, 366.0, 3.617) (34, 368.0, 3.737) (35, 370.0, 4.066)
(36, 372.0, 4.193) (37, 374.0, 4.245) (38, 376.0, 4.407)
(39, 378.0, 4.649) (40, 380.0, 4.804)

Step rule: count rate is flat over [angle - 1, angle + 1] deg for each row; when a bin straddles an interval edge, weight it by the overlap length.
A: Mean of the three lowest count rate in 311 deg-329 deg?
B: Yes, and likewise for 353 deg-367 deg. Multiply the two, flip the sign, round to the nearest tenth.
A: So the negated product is -10.2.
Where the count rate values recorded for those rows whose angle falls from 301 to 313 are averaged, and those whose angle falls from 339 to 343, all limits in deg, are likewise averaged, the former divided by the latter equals 1.36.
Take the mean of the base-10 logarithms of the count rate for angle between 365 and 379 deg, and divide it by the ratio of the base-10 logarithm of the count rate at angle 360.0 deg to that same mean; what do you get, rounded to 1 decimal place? 0.9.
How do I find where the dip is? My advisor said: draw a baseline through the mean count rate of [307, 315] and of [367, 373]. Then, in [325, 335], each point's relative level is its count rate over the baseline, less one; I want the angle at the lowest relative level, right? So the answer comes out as 334.0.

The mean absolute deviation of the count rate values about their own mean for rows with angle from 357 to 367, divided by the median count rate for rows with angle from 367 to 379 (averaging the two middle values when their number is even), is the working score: 0.075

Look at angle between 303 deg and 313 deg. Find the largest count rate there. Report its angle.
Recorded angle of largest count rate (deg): 312.0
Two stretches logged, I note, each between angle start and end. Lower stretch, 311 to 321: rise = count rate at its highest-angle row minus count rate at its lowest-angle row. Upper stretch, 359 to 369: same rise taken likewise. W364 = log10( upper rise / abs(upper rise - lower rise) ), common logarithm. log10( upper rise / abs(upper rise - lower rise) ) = 1.0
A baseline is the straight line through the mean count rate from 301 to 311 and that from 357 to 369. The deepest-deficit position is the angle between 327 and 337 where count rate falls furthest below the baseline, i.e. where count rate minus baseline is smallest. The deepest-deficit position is 336.0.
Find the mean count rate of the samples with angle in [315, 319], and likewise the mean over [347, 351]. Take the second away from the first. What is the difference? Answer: 2.5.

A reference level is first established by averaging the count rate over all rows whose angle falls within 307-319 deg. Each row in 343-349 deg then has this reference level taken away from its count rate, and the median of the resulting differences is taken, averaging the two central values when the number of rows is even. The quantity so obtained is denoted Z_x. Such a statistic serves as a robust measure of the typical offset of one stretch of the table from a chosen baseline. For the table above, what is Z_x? -2.1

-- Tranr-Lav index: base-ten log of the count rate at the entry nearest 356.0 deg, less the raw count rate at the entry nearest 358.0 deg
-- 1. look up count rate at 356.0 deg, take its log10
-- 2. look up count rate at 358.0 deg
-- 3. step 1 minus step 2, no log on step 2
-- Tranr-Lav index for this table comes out -2.4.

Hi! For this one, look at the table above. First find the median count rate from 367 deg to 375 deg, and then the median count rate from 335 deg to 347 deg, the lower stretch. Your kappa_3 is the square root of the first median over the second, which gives 1.2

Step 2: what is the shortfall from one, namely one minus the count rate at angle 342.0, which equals -1.6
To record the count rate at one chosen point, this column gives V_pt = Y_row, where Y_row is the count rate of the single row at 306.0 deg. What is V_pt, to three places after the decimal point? 3.523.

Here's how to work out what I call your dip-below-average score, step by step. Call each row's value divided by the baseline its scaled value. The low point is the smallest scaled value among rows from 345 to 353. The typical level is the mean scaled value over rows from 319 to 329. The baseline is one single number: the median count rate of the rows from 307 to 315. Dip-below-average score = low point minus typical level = -0.8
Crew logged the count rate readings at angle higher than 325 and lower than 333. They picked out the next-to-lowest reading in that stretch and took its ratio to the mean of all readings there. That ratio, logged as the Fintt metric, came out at 0.938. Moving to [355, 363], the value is 0.970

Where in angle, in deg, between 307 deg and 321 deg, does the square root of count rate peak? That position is 320.0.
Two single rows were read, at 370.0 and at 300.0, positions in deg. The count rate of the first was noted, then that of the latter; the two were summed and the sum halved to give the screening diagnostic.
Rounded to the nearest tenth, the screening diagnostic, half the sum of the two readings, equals 3.9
